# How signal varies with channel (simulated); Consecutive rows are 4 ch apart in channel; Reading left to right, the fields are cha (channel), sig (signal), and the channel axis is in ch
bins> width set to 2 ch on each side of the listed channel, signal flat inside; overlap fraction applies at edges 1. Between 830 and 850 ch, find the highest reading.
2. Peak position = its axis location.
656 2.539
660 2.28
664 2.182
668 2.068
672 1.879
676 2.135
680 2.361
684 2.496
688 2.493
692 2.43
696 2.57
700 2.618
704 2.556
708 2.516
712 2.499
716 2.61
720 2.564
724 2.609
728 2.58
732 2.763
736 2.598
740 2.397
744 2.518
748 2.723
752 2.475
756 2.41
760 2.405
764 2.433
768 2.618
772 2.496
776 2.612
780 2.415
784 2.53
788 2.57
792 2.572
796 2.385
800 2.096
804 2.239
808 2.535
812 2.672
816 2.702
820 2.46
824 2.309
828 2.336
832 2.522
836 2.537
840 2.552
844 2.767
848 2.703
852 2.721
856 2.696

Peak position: 844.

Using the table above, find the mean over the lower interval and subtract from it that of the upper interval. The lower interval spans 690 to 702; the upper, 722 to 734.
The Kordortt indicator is -0.11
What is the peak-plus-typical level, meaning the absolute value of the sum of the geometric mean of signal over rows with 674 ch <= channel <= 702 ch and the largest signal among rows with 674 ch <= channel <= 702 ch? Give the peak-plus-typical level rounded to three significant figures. 5.06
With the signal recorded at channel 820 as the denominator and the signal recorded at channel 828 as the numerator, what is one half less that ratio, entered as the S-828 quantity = -0.450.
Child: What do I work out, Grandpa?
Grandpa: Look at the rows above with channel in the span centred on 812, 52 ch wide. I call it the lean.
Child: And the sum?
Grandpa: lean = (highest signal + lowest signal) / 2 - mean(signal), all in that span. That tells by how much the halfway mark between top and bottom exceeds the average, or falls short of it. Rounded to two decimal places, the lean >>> -0.06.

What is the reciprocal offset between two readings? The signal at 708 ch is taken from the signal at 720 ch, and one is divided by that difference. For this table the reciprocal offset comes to 21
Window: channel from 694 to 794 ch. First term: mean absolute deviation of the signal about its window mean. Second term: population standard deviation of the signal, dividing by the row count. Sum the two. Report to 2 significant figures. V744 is 0.16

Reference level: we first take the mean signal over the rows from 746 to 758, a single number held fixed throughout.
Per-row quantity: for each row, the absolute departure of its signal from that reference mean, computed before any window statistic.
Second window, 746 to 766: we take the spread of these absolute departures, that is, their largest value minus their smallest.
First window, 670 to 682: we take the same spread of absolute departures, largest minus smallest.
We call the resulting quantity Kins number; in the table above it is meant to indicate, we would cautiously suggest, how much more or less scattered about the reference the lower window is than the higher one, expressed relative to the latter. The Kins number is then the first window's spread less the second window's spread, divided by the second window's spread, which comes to 2.8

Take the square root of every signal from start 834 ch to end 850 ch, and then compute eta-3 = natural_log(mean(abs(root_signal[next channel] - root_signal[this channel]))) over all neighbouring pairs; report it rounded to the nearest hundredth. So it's -3.51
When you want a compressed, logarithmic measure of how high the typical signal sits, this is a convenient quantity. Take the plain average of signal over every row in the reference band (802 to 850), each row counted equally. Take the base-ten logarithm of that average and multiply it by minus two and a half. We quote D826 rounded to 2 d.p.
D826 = -1.01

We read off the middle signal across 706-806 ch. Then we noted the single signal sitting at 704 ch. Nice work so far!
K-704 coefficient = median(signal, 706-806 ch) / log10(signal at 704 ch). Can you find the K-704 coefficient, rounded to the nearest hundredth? 6.18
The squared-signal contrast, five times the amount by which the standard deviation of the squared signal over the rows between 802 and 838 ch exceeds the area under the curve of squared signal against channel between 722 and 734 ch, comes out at -418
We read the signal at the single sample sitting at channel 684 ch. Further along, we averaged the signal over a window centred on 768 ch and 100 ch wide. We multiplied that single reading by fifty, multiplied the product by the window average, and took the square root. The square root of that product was 17.7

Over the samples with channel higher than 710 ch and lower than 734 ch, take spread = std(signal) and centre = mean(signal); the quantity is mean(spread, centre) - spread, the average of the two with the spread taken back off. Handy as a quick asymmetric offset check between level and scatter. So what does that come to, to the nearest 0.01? 1.26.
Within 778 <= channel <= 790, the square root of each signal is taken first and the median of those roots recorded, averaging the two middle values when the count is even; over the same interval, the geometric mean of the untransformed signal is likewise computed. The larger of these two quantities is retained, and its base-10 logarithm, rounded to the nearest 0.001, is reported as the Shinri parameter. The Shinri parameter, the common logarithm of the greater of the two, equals 0.399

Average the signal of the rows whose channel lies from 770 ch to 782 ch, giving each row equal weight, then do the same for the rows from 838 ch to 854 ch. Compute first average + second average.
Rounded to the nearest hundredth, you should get 5.19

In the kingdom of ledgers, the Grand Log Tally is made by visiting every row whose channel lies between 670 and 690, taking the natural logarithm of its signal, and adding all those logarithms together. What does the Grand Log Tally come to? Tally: 4.08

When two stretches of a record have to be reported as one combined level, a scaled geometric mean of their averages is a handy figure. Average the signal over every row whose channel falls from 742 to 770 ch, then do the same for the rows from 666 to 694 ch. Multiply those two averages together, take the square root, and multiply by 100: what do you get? 239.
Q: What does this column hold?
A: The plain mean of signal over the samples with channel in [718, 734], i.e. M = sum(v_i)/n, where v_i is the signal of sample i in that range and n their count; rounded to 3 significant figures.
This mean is 2.63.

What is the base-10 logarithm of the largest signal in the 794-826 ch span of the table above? 0.432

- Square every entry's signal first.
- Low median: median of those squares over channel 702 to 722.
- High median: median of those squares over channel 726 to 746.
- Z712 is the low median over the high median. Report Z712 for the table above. 0.98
